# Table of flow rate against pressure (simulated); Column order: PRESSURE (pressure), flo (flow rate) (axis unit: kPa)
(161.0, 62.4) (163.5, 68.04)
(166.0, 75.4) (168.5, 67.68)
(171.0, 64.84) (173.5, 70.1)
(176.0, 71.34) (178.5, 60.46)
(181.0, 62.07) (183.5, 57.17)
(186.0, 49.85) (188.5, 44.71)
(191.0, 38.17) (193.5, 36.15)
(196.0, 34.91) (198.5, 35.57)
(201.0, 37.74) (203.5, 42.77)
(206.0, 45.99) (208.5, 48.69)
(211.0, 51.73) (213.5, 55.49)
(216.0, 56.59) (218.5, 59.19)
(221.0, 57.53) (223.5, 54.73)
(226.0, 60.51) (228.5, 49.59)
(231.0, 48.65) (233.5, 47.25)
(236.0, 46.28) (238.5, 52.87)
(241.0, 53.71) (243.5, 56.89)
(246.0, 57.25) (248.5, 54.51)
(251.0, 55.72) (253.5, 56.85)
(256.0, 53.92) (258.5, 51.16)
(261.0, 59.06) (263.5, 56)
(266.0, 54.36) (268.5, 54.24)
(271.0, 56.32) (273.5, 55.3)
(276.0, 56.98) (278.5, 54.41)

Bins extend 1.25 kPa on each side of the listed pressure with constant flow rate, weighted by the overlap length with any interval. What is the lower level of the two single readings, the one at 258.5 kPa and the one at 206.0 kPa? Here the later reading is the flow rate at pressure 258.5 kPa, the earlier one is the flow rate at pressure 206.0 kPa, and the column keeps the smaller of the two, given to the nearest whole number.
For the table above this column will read 46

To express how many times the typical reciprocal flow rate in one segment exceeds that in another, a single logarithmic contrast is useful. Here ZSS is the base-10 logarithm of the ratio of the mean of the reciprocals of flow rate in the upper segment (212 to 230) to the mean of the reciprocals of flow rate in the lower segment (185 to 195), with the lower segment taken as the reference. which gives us -0.13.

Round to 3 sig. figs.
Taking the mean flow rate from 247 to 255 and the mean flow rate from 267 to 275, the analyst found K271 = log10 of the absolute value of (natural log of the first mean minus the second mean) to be 1.71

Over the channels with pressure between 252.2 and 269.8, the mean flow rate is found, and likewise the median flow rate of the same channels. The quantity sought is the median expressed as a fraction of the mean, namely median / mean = 0.99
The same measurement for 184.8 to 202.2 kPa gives 0.95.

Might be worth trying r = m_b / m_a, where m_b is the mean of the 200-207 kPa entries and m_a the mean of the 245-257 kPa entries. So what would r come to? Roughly 0.76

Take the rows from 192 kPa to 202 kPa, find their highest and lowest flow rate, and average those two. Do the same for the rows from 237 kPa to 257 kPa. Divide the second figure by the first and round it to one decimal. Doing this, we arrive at 1.5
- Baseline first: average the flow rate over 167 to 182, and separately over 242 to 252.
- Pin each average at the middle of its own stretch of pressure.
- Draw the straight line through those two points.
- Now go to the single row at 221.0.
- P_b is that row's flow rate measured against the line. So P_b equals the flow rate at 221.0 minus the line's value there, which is -2.2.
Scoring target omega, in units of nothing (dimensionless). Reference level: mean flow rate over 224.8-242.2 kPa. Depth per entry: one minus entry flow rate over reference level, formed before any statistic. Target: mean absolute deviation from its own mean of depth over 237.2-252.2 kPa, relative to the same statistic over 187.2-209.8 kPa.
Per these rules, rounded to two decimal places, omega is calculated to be 0.33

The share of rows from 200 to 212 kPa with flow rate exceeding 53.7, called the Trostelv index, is 0.0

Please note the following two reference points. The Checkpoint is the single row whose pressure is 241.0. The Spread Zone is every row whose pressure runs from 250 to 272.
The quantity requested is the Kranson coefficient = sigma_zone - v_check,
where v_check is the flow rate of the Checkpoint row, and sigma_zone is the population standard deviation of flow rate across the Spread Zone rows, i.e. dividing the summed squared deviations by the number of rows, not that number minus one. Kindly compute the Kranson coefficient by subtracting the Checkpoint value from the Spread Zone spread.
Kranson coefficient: -52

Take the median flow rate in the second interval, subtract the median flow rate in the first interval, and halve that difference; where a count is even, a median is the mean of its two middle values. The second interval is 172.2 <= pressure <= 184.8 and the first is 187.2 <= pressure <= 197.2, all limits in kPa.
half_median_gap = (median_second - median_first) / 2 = 12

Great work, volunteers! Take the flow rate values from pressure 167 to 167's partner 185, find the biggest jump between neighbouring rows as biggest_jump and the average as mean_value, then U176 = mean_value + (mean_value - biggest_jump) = 119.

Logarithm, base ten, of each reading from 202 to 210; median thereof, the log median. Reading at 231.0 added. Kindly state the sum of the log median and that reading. 50.3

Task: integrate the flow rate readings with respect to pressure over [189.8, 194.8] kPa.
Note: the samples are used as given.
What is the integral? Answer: 186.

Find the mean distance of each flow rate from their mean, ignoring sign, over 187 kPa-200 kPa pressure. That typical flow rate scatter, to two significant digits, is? 2.8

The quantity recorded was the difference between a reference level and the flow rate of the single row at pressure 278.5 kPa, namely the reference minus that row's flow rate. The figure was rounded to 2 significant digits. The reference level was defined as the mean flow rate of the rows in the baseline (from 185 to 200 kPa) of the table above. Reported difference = -15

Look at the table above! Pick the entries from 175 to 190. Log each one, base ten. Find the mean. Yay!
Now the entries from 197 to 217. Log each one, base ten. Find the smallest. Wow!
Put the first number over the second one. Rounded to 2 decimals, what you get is 1.13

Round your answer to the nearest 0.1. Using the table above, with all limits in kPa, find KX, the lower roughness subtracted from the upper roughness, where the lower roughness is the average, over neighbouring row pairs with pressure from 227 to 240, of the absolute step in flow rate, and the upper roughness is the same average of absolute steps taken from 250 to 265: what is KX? 1.1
